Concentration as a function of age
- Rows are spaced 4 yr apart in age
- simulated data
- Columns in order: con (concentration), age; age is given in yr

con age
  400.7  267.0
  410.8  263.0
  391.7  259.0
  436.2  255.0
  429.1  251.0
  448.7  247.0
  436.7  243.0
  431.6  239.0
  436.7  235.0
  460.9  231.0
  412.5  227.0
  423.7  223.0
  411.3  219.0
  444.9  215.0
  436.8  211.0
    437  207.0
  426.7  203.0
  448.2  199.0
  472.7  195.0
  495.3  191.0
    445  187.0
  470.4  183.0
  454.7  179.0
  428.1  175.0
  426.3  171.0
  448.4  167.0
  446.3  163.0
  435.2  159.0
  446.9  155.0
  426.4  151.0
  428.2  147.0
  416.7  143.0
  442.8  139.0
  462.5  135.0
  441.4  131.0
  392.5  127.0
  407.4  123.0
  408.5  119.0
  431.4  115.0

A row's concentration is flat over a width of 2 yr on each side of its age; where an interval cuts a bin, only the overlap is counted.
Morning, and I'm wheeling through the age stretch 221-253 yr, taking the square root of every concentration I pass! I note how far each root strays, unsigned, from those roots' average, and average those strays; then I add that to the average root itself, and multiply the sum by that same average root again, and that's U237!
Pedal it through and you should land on 440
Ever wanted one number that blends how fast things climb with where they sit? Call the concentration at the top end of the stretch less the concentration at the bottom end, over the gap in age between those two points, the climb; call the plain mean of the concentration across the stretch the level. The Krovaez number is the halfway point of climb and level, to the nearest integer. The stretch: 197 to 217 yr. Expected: 219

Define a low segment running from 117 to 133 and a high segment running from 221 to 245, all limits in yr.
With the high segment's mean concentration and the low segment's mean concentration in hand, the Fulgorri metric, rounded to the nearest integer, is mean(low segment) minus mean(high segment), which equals -21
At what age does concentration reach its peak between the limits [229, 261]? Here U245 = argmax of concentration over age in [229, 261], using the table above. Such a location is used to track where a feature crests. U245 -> 231.0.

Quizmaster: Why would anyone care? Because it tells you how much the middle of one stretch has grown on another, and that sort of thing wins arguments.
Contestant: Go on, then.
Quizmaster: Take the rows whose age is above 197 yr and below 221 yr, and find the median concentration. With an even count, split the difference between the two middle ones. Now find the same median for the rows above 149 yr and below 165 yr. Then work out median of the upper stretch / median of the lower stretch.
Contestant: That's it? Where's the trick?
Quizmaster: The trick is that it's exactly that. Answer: 0.99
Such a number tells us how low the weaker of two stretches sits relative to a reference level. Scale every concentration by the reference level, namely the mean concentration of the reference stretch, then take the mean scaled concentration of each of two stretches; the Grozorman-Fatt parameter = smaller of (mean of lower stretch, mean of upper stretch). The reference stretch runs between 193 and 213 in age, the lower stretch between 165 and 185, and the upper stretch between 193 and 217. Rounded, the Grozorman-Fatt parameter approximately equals 1.000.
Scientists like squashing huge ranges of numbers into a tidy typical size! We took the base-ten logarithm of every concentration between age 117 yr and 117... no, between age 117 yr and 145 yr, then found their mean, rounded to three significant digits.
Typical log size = 2.63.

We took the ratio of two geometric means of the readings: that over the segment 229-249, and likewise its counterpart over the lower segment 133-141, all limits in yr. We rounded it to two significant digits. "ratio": 0.98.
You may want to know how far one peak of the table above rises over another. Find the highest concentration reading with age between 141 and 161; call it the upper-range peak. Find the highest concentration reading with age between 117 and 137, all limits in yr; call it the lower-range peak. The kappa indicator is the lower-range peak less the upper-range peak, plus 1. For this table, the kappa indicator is 17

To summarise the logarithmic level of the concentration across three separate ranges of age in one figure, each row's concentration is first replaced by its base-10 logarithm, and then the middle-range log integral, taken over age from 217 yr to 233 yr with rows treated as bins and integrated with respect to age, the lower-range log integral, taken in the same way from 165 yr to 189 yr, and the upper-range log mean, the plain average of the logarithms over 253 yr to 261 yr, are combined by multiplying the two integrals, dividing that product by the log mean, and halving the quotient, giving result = 511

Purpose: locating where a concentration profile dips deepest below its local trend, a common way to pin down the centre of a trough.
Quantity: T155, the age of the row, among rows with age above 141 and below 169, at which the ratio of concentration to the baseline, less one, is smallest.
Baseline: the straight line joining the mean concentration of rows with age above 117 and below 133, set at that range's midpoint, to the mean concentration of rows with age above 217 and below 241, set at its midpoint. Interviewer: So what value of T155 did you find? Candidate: 143.0 yr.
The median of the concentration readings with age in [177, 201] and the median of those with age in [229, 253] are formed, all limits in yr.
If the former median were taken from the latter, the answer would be -26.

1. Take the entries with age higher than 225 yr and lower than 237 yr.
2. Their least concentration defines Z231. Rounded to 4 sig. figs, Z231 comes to 412.5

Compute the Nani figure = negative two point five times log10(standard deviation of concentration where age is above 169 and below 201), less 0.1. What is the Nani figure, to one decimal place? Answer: -3.5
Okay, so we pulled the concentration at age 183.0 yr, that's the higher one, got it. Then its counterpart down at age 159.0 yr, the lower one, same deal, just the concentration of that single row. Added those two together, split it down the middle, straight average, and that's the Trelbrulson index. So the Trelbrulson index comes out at 453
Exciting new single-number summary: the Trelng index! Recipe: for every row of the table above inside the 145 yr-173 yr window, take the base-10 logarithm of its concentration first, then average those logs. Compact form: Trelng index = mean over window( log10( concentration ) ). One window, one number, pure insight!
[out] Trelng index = 2.64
